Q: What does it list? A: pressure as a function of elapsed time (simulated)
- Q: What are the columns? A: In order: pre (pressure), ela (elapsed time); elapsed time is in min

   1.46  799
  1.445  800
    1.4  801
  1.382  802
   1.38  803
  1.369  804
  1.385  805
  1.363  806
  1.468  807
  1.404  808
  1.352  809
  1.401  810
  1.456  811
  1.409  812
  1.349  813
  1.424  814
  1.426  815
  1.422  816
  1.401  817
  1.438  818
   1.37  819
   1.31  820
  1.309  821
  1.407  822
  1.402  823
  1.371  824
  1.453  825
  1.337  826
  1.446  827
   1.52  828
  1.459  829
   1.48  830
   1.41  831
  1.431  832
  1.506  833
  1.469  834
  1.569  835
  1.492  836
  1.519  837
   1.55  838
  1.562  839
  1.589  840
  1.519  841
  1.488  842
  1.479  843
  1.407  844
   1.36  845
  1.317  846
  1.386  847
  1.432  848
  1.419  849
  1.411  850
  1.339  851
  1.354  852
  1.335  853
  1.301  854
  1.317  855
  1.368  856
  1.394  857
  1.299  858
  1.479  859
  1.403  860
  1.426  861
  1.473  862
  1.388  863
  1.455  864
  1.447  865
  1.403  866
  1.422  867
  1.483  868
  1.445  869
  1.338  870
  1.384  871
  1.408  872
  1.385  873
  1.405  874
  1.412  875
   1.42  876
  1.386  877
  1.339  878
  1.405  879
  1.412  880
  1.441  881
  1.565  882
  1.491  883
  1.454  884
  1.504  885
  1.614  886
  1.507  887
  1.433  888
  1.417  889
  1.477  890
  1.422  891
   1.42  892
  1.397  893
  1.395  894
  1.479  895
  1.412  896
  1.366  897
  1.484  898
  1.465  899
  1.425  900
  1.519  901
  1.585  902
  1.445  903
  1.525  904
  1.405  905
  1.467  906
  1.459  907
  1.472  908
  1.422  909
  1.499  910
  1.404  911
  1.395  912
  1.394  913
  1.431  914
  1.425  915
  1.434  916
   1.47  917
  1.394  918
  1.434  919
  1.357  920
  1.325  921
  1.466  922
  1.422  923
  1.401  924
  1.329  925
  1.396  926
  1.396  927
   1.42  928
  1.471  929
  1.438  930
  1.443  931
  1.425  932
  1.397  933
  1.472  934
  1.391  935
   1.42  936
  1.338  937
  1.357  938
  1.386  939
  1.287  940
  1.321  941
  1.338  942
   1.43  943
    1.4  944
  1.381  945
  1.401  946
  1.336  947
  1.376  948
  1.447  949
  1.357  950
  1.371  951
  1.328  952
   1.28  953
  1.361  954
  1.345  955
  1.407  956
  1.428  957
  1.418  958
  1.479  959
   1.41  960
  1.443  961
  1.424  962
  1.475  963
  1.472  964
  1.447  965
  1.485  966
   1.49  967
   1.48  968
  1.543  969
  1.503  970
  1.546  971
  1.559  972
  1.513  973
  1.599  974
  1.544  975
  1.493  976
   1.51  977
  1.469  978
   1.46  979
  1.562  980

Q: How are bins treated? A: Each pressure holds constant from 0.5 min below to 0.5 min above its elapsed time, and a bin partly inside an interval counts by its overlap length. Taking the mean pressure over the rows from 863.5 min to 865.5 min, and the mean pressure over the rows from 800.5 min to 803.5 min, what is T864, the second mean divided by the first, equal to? 0.96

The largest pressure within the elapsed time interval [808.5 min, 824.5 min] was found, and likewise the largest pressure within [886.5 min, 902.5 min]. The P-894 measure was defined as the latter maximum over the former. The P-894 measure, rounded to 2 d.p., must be 1.09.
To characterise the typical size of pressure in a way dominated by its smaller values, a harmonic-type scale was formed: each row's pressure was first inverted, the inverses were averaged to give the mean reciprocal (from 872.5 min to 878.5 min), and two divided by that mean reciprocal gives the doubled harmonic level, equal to 2.78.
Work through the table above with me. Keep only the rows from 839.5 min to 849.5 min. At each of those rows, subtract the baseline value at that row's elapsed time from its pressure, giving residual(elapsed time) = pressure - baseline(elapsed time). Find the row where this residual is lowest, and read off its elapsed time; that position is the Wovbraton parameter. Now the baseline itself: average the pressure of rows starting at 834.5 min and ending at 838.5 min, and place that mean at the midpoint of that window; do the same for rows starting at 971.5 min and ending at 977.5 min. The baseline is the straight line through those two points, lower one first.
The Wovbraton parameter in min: 846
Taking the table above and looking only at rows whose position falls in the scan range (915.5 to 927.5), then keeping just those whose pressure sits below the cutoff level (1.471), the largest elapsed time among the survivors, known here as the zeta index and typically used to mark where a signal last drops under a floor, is 927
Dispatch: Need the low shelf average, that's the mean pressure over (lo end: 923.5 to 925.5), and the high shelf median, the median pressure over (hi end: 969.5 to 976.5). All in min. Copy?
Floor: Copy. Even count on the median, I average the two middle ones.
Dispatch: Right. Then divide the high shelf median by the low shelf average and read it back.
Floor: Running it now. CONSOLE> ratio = 1.13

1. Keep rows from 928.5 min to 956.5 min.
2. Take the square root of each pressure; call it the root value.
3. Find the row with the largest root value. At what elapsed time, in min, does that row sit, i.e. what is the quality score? 934 min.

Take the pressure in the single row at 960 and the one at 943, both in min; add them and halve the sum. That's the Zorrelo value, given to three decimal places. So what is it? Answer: 1.420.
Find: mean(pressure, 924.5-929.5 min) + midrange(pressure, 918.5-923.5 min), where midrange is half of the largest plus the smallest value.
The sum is 2.80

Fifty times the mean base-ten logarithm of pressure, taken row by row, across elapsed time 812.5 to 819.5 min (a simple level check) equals 7.4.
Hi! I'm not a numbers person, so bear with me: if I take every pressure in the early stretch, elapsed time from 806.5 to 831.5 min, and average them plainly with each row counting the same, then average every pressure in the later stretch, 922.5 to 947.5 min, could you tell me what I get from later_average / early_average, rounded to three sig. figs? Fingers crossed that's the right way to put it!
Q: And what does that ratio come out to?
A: 0.988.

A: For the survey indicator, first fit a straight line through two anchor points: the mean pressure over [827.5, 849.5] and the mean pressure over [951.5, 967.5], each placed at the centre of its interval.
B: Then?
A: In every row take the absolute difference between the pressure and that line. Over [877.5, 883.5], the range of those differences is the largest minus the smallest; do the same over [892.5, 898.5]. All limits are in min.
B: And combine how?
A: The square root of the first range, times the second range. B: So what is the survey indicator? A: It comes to 0.015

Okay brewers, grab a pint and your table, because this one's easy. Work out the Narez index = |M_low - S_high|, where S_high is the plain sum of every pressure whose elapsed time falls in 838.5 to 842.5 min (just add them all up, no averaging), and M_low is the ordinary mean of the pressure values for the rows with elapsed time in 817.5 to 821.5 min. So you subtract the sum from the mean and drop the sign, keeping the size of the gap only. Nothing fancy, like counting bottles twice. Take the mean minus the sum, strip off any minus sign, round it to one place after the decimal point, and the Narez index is 4.8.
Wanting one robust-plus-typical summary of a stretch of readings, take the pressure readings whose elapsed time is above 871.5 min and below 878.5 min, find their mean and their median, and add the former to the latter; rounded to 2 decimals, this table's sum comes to 2.80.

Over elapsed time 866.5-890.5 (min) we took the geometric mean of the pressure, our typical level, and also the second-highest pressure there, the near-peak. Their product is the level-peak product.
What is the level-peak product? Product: 2.25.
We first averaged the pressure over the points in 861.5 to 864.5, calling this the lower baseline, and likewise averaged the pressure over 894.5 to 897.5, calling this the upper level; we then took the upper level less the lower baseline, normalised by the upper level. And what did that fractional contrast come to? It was -0.014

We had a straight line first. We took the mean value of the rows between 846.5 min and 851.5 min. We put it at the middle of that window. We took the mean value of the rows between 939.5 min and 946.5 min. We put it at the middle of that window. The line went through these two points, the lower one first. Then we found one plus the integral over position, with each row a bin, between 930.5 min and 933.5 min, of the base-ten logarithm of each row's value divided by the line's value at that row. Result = 1.049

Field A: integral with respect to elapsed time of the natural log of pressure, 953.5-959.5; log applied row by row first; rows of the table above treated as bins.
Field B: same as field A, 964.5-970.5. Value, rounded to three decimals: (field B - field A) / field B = 0.148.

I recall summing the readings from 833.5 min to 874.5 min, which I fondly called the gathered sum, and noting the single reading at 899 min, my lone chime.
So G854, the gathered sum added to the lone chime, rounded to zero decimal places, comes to 60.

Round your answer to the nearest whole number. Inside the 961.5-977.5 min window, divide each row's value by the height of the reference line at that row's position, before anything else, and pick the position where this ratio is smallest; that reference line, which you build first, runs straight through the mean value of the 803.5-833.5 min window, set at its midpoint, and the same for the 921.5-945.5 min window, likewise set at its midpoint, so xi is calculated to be 962 min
